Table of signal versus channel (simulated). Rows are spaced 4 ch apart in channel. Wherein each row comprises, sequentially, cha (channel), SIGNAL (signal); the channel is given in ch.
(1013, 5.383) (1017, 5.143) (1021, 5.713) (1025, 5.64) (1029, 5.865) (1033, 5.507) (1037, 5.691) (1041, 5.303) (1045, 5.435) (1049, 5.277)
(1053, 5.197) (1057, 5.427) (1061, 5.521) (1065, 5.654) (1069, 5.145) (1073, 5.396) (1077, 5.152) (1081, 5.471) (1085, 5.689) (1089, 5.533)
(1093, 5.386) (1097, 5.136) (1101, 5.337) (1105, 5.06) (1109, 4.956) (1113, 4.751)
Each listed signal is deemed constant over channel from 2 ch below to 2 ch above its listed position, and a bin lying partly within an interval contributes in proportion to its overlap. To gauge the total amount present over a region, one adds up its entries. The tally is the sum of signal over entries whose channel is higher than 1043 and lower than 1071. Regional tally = 37.7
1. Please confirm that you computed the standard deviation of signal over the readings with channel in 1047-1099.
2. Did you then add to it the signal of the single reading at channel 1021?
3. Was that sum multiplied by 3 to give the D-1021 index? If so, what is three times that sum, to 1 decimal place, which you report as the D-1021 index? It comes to 17.7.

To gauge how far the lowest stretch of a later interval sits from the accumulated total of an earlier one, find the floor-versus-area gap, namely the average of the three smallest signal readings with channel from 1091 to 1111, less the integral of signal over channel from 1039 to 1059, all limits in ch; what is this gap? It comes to -102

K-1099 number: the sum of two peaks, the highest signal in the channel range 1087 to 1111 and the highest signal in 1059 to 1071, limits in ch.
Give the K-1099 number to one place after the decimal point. 11.2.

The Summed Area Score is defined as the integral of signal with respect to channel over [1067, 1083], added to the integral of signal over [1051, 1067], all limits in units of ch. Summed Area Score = 172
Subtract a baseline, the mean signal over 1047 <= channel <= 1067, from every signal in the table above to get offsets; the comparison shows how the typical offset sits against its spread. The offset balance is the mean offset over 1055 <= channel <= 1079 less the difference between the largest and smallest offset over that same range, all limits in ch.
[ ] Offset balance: -0.54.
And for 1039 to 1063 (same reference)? -0.38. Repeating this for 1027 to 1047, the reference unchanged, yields -0.42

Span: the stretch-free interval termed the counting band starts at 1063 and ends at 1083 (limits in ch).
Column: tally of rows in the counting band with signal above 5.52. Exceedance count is 1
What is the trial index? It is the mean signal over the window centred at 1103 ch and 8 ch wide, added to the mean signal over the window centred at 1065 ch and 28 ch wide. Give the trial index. 10.6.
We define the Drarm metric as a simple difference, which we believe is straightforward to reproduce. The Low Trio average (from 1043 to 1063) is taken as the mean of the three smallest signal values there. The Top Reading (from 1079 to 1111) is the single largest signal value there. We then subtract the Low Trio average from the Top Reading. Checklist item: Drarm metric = 0.39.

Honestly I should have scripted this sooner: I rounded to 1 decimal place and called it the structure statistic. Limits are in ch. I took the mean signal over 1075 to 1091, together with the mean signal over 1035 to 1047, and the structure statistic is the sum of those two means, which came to 10.9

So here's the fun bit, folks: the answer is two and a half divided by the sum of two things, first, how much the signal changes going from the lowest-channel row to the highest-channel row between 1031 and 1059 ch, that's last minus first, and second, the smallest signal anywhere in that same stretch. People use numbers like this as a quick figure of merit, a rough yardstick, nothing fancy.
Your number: 0.489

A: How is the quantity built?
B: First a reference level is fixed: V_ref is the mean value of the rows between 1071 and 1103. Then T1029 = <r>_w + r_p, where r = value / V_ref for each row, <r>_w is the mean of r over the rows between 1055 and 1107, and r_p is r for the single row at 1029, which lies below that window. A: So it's 2.09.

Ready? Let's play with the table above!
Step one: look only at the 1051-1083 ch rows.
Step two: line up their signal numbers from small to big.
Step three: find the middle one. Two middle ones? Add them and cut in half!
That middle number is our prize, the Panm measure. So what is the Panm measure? 5.41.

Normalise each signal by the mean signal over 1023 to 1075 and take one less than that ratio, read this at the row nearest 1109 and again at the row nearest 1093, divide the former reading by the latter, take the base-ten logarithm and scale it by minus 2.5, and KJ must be -2.0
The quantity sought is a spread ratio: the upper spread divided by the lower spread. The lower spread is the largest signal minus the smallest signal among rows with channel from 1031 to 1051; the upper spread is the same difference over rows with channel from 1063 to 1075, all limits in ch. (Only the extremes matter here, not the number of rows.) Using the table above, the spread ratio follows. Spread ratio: 1.23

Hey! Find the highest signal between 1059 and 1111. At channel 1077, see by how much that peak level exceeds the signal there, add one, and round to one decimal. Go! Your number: 1.5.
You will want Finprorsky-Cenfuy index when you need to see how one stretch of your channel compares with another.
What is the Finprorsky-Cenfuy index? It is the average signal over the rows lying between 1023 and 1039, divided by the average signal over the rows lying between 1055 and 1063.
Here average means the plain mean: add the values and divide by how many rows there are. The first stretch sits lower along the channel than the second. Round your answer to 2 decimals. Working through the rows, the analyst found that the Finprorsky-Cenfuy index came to 1.04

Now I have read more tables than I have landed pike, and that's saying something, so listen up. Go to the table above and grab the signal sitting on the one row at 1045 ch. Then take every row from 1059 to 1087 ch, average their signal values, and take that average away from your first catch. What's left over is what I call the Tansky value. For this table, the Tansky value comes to 0.00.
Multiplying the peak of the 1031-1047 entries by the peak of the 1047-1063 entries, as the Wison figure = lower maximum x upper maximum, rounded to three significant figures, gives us 31.4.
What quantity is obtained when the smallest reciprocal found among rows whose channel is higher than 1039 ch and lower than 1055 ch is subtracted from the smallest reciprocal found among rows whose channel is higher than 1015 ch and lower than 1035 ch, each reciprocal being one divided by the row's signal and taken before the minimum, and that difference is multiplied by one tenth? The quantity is -0.0013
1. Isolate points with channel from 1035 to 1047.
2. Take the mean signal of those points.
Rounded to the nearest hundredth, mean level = 5.48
